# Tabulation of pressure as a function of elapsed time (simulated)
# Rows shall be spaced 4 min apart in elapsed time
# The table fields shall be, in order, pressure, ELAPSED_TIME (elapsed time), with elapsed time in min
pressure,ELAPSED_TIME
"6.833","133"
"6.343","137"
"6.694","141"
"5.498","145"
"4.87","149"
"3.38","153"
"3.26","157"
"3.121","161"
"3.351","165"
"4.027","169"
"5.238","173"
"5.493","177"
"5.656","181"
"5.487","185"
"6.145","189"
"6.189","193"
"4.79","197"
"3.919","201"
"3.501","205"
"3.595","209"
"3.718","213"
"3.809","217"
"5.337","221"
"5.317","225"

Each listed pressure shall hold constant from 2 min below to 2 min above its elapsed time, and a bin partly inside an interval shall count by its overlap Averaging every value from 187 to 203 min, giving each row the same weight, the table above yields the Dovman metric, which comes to 5.3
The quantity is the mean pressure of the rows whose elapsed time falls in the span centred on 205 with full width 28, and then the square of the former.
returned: 17.8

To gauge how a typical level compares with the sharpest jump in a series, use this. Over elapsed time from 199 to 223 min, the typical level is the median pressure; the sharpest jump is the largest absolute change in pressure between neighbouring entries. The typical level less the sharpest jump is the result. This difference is 2.2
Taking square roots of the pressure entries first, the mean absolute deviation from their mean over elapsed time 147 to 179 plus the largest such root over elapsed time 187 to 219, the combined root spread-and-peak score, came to 2.69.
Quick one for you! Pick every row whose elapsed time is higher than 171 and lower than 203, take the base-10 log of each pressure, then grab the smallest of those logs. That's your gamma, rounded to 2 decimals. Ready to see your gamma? 0.59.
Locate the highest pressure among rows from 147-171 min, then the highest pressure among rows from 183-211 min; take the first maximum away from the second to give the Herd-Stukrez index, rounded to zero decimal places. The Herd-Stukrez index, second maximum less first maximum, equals 1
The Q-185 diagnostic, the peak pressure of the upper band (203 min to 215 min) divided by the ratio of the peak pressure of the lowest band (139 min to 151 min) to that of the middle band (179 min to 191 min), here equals 3.4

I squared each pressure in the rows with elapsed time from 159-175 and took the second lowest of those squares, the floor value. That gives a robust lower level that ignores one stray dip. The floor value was 11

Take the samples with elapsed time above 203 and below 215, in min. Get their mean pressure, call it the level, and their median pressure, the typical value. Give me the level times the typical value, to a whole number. 13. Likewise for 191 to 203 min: 24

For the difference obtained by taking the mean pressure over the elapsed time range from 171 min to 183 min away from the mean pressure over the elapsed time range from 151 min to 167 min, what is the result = -2.2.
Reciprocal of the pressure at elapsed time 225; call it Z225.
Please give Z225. 0.188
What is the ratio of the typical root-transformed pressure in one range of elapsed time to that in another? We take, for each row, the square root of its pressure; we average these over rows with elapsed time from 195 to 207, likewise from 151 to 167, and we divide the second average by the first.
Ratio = 0.90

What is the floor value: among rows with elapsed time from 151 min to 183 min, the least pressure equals 3.121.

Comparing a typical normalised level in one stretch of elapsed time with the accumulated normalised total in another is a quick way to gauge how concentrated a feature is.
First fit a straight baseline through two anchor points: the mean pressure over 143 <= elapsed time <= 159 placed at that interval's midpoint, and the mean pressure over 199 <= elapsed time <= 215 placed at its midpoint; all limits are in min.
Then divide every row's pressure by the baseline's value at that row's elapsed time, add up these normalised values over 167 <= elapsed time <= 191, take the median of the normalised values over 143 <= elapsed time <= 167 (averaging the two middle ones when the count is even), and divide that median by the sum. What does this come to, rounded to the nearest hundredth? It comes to 0.10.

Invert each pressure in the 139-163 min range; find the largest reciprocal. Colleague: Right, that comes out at 0.320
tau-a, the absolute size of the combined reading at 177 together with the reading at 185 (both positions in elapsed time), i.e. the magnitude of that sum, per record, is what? 11.0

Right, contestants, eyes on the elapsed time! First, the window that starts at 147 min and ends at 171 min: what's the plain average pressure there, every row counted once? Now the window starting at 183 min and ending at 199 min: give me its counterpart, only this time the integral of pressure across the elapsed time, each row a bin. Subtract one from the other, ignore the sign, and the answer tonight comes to 87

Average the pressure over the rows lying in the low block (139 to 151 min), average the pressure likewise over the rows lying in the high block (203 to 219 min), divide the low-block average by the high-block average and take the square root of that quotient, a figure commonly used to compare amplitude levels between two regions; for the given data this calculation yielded 1.25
